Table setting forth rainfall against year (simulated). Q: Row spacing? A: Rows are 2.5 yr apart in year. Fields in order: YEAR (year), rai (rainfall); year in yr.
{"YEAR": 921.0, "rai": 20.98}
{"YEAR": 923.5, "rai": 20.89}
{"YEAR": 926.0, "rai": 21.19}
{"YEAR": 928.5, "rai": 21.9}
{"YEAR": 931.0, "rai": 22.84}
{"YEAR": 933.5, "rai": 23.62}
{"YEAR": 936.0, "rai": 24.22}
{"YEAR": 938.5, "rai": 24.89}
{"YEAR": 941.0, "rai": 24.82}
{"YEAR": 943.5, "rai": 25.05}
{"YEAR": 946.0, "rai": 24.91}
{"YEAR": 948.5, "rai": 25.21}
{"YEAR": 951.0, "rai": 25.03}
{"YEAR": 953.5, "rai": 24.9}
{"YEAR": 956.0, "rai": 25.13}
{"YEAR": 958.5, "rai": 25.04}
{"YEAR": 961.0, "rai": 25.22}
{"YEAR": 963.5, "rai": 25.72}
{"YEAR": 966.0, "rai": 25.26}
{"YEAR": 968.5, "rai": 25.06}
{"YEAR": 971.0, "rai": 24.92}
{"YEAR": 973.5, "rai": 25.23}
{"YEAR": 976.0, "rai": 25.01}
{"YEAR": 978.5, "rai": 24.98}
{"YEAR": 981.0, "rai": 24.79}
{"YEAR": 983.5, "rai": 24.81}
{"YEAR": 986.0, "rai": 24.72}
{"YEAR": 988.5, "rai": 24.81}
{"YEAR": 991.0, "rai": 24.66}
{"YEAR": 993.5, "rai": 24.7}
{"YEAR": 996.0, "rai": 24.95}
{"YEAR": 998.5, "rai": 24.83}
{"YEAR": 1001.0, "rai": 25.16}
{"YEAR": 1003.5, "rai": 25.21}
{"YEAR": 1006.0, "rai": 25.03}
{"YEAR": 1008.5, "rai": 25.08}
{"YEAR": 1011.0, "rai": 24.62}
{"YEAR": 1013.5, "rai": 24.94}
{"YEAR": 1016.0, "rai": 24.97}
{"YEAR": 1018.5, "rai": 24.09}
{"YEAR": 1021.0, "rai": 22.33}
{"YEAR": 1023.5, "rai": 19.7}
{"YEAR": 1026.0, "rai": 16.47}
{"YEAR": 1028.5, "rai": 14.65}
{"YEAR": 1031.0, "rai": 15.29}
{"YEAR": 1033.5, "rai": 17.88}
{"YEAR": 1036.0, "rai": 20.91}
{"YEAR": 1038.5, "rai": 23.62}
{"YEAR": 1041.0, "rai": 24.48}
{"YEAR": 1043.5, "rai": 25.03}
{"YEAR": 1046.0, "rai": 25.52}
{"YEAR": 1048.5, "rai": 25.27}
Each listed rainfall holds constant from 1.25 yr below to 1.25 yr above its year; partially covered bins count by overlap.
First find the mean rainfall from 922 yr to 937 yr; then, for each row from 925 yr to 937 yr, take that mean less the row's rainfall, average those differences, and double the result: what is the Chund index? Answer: -1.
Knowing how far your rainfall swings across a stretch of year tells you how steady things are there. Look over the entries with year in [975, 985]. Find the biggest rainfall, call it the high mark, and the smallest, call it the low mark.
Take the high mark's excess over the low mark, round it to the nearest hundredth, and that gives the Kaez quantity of 0.22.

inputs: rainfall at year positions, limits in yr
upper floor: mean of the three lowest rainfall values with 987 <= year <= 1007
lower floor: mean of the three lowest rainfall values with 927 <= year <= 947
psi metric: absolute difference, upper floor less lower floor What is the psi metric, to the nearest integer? 2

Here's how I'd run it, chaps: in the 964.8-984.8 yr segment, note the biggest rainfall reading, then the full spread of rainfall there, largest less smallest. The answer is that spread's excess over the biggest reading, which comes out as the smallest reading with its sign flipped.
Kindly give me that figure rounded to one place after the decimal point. -24.8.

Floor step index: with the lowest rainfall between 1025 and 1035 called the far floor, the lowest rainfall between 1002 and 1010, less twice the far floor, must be -4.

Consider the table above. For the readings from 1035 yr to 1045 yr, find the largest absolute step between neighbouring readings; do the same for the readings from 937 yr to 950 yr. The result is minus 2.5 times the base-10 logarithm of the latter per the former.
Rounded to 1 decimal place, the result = 2.4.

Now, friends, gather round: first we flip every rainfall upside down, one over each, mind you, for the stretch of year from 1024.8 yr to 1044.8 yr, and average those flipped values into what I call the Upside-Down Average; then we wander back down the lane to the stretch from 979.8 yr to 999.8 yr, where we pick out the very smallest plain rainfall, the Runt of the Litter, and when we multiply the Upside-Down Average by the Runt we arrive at 1.3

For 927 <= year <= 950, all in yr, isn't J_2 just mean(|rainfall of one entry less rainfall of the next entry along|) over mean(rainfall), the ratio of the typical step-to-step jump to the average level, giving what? 0.02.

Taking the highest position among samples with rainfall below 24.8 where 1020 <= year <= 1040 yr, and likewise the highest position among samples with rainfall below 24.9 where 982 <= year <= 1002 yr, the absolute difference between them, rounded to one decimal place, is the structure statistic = 40.0 yr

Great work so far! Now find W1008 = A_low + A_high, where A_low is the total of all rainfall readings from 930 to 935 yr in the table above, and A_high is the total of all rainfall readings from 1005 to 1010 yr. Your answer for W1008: 97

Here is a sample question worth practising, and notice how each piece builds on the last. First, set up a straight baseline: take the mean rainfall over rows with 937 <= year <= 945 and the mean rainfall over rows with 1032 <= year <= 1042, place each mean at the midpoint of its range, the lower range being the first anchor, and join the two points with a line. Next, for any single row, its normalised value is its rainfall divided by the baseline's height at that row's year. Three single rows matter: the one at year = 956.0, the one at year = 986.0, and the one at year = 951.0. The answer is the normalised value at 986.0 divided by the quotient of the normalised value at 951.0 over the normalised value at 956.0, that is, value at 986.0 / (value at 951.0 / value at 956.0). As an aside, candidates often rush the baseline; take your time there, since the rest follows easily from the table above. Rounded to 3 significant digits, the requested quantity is 1.07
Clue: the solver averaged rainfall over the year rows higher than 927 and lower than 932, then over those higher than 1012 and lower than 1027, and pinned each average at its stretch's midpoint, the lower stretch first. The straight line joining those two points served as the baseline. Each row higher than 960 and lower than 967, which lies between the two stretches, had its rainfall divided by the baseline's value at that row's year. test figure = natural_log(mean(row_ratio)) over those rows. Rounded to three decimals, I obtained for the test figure 0.132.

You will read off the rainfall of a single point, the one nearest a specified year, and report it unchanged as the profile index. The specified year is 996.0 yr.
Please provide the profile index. 24.95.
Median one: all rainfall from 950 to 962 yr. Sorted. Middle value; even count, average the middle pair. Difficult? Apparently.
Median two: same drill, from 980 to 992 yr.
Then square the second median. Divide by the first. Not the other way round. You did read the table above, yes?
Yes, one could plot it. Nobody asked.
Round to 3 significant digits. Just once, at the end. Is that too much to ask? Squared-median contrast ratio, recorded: 24.5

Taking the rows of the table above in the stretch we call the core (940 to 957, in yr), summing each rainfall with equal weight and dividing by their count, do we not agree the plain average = 25.0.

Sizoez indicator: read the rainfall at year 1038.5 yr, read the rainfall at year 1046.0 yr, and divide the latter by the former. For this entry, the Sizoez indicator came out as 1.08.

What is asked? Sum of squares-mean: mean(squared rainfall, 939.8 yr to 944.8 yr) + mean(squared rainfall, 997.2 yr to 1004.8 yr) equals 1250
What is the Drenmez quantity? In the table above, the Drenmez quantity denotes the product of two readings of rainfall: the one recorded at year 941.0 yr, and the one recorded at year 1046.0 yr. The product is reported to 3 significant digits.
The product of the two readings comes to 633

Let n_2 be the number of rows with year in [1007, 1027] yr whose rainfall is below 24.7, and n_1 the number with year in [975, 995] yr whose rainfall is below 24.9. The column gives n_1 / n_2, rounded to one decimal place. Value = 1.2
